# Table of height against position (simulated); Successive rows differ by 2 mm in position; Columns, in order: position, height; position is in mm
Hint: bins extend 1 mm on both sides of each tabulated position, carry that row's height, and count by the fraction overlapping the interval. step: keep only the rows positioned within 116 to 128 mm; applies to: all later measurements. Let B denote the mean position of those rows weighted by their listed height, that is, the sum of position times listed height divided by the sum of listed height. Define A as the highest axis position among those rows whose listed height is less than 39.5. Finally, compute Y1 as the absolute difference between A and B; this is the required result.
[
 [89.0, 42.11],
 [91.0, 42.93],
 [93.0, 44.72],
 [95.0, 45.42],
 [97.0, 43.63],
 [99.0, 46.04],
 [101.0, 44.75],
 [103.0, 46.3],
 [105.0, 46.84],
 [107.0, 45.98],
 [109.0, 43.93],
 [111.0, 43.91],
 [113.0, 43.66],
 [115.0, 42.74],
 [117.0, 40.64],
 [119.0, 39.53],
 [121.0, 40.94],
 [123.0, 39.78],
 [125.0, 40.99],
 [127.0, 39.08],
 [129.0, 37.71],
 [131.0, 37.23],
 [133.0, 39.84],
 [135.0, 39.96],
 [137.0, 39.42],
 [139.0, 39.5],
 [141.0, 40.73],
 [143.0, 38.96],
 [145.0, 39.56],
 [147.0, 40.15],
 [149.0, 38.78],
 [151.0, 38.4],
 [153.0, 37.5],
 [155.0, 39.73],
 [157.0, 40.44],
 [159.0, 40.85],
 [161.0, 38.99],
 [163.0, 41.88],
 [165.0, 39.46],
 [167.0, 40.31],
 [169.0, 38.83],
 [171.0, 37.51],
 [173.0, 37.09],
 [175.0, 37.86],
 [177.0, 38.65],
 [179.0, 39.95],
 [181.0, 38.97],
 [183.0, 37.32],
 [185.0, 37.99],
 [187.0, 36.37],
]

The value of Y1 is 5.0 mm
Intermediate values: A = 127.0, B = 122.0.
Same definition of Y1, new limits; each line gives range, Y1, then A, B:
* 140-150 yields 4.0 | 149.0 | 145.0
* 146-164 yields 5.9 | 161.0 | 155.1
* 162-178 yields 7.1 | 177.0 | 169.9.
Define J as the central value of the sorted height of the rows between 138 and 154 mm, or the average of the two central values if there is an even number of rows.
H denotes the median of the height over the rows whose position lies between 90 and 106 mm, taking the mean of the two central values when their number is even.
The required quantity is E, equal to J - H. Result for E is -5.9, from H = 45.1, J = 39.2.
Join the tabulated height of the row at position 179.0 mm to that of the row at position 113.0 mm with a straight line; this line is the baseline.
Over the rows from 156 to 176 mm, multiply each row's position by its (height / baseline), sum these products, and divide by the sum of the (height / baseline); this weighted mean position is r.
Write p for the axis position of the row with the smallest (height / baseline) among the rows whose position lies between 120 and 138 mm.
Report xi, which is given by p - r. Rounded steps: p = 131.0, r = 165.9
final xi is -34.9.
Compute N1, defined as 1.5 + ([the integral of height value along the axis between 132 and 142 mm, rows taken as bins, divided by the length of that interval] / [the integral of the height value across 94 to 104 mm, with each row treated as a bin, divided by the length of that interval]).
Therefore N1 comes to 2.38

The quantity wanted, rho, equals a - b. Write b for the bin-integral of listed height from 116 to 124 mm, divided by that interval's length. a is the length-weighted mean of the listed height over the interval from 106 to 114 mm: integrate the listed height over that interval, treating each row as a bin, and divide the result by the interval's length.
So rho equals 4.1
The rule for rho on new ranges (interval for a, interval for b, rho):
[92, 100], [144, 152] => 5.7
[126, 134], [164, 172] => -0.6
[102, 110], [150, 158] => 6.7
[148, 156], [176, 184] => -0.1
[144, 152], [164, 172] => 0.2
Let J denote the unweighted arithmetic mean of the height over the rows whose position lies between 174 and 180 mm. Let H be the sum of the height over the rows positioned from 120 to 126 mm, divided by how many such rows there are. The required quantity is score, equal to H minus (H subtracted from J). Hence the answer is 42.3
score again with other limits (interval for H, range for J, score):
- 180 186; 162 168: 35.6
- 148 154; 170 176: 39.0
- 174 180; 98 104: 31.9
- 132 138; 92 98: 34.9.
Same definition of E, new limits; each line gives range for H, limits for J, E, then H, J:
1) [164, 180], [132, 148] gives 1.0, 38.7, 39.7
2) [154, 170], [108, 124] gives 1.8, 40.0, 41.8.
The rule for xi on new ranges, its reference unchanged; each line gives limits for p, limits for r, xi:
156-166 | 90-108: 61.9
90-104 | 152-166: -68.1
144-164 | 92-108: 52.9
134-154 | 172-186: -26.0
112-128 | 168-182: -48.1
